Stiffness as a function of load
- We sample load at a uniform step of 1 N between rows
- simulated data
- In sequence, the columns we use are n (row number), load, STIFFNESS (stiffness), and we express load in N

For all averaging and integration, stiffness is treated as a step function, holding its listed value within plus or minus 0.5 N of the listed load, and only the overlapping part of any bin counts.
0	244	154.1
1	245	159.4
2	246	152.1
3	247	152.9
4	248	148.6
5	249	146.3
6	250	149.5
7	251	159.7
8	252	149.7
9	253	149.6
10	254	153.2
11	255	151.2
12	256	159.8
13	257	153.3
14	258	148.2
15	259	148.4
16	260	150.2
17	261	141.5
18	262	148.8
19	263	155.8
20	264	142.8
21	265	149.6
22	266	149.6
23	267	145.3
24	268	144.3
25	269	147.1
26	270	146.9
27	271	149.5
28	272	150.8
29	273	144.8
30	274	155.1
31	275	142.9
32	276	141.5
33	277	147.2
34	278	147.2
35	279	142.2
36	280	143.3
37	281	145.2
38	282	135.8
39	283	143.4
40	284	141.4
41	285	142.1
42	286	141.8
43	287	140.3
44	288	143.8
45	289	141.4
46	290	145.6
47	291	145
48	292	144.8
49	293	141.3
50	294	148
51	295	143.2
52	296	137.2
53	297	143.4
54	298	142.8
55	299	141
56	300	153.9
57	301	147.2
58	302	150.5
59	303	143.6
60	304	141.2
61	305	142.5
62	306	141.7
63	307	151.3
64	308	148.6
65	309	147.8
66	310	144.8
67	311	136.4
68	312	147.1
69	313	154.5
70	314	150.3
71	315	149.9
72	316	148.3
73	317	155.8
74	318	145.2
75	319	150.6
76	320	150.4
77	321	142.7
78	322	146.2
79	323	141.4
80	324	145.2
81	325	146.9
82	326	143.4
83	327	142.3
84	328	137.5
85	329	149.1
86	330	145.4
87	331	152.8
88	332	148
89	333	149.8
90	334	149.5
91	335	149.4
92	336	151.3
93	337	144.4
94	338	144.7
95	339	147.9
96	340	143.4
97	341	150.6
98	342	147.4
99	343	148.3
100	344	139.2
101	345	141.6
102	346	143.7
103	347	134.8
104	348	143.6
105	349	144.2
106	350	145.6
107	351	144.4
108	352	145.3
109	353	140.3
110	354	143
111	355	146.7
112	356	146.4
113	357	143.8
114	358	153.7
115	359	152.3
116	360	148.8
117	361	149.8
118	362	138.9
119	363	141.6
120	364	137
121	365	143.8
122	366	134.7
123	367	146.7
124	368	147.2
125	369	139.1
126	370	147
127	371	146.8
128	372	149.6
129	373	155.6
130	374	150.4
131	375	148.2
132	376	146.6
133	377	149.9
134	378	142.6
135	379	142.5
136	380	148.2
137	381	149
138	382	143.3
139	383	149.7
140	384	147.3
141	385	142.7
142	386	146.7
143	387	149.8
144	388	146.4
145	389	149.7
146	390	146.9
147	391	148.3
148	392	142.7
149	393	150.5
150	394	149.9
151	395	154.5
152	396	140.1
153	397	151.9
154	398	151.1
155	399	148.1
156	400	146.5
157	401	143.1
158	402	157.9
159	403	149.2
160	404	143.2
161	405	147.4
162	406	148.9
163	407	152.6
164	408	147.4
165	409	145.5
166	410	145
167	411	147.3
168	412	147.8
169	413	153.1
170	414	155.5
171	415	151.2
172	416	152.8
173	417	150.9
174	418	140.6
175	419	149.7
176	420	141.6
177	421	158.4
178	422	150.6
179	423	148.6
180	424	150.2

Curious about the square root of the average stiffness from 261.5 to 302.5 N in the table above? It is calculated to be 12.05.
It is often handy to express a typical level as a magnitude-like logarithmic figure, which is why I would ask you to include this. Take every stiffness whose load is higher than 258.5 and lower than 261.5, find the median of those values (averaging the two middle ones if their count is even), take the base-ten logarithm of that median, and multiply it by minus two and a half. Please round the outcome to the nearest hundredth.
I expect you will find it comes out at -5.43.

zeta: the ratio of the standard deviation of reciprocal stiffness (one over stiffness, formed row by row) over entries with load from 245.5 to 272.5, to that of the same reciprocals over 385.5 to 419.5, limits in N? 1.03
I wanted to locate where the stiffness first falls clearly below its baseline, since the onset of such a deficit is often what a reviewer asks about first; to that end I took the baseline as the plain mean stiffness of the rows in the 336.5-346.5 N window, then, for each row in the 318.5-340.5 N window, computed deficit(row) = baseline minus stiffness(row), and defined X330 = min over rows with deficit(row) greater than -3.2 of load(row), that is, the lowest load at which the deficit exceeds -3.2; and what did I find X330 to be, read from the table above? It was 321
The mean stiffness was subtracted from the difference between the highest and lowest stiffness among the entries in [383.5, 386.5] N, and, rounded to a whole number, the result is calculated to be -141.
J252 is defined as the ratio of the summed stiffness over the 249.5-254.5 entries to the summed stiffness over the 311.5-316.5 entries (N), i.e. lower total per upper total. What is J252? 1.02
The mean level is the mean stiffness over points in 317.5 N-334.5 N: 146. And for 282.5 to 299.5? 143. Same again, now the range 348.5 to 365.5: 145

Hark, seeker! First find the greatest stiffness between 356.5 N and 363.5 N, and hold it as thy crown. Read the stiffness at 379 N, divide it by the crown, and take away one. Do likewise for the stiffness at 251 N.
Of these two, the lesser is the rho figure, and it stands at -0.07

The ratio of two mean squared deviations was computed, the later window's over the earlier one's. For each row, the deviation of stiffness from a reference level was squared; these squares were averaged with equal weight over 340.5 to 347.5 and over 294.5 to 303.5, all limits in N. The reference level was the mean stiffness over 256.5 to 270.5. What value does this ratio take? 1.4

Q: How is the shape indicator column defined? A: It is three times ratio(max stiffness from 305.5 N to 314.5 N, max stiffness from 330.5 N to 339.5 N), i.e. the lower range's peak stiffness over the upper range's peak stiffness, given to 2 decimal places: 3.03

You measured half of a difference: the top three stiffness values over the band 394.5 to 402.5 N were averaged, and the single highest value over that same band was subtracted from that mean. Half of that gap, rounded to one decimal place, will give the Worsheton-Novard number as -1.6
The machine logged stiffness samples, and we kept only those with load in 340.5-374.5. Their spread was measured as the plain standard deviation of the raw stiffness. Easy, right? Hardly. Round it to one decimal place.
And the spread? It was 5.0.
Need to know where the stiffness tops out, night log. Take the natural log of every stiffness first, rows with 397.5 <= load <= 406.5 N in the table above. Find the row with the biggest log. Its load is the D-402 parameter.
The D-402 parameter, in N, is 402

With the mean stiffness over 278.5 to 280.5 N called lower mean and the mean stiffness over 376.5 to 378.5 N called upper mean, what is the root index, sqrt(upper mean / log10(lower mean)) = 8.24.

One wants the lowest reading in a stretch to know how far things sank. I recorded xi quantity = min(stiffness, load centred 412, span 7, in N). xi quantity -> 145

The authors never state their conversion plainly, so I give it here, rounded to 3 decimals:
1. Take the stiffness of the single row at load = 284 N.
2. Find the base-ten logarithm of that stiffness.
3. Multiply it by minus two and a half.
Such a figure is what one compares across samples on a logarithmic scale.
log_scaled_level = -5.376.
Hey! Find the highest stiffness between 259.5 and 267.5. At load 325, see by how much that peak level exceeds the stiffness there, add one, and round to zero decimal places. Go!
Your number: 10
